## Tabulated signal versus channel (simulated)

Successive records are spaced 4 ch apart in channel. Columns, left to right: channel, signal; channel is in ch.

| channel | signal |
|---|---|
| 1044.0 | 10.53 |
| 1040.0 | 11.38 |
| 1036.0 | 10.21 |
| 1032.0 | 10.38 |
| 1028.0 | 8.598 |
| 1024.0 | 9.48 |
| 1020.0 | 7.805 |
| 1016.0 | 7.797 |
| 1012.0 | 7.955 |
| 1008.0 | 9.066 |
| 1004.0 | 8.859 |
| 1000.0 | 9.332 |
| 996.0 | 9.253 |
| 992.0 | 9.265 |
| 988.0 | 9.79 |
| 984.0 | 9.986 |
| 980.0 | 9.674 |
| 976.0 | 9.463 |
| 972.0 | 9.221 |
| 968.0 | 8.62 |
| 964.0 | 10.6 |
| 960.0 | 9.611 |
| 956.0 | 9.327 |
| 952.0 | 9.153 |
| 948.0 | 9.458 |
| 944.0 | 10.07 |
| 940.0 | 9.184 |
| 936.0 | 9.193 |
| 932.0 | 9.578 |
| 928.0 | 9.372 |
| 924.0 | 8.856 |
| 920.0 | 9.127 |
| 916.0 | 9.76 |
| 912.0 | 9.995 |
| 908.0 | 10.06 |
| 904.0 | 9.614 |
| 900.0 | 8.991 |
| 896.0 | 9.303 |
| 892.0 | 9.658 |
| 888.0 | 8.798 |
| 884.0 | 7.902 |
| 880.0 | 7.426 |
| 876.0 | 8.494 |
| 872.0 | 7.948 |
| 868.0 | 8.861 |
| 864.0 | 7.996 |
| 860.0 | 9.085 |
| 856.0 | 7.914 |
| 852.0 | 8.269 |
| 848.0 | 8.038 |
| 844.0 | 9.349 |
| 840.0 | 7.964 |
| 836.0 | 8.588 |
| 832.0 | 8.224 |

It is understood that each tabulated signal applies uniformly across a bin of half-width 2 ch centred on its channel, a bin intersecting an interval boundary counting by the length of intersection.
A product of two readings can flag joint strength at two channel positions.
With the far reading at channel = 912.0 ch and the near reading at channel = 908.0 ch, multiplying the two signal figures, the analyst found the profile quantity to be 101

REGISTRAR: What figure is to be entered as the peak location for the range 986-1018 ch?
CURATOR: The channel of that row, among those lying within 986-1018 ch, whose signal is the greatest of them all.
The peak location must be 988.0 ch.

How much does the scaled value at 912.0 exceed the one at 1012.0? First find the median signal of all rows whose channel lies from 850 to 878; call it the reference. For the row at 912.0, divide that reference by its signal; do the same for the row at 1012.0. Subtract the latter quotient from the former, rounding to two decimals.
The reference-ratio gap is -0.21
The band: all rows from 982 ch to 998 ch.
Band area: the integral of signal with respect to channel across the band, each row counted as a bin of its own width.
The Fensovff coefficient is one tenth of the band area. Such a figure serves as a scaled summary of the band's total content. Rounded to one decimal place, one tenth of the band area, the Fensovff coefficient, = 15.3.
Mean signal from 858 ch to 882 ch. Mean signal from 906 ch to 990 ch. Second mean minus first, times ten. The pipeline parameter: 12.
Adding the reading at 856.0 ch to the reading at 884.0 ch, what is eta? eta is 15.8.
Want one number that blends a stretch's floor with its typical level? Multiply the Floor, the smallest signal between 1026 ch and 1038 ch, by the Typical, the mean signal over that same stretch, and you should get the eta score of 84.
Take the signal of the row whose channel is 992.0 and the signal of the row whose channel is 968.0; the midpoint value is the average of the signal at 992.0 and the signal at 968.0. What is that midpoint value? 8.9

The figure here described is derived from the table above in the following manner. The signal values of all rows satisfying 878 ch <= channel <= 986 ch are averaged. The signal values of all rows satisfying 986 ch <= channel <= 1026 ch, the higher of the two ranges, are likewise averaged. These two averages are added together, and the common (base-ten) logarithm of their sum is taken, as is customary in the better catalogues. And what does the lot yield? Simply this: 1.26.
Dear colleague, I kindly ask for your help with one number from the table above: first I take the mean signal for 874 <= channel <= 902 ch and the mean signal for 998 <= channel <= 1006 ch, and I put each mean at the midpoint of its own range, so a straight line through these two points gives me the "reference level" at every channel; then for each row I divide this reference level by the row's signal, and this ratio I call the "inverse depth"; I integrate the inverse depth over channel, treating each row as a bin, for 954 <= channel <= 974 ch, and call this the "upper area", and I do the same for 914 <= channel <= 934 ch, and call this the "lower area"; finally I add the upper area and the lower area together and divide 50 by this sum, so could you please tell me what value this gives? 1.32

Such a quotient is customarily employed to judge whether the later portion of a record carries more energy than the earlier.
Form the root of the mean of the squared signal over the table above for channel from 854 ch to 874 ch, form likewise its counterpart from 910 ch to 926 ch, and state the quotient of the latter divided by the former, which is 1.13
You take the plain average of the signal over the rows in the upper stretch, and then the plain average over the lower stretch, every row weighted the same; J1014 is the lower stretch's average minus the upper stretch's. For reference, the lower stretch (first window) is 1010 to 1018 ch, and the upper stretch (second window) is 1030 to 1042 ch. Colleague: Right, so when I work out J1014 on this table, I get -2.8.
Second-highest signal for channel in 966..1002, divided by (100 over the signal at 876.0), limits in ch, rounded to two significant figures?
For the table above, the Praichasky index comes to 0.83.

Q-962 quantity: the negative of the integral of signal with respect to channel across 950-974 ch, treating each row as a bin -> -226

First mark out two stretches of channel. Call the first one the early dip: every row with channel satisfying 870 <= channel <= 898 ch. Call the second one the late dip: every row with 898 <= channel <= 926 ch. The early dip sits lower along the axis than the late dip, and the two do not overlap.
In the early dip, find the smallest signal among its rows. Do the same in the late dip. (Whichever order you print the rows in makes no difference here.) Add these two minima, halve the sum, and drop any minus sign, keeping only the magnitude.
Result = 8.14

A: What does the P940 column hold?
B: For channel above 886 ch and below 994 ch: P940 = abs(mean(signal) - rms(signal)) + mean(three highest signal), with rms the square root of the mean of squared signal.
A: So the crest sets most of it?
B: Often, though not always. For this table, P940 10.3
